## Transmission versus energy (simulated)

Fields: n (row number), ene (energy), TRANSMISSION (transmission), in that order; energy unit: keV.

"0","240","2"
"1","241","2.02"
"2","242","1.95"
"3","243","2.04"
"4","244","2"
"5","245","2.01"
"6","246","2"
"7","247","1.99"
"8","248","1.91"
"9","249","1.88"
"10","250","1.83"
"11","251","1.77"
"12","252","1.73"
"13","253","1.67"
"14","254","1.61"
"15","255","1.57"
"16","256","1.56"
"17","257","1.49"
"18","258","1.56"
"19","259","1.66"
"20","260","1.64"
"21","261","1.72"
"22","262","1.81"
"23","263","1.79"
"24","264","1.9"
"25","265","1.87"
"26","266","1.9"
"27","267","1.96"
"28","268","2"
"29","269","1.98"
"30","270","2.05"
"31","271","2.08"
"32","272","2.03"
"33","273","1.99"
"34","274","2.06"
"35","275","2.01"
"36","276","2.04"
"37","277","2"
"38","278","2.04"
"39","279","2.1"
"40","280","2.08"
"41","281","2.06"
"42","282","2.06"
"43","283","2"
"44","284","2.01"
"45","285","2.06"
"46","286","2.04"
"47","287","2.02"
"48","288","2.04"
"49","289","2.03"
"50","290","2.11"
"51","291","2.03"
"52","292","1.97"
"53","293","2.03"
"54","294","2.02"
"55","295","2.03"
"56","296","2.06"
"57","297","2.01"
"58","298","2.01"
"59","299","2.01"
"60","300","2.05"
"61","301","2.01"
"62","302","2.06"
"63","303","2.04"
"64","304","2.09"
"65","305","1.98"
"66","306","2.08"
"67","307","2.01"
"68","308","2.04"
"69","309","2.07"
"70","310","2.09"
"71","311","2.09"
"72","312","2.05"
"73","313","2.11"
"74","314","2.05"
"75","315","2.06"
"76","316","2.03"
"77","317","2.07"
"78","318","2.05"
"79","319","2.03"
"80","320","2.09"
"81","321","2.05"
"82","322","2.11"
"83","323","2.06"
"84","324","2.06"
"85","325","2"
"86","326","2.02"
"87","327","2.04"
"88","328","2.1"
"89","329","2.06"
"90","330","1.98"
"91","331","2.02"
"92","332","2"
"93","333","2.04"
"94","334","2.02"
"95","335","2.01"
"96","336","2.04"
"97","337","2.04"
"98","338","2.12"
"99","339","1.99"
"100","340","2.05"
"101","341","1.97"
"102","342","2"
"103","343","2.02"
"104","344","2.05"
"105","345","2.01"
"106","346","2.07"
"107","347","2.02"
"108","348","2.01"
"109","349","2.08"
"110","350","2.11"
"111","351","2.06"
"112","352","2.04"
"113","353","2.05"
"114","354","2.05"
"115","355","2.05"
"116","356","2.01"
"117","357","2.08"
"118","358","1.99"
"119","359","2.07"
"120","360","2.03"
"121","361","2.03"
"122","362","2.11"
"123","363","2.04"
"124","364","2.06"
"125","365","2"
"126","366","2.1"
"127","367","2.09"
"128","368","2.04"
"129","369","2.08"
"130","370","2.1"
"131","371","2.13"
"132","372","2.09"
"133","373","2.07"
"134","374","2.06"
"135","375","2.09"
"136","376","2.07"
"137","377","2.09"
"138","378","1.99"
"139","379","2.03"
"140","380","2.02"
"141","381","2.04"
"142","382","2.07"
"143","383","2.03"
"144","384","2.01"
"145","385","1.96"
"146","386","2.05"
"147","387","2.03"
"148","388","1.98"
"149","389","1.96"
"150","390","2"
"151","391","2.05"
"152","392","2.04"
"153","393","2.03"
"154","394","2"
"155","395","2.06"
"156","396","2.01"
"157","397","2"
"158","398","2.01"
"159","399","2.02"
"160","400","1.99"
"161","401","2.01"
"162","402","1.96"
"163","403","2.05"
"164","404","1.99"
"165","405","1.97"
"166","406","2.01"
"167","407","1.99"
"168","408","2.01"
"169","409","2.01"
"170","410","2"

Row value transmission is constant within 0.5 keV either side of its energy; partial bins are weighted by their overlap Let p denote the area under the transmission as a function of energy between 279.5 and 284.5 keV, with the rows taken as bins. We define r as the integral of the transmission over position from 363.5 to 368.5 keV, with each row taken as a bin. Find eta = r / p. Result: 1.01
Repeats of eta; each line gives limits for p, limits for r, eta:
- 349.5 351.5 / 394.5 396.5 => 0.98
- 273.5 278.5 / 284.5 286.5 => 0.40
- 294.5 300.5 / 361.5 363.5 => 0.34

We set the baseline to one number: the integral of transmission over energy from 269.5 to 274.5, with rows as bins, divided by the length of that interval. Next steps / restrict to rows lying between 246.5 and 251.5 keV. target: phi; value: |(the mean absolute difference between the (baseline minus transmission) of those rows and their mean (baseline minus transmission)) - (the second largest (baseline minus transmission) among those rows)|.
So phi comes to 0.15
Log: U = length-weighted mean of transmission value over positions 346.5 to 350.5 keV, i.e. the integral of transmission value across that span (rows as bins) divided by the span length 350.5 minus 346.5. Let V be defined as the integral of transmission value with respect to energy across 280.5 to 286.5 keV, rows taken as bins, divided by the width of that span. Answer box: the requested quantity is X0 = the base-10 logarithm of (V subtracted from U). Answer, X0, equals -1.78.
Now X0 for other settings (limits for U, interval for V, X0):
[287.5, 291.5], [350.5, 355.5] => -2.60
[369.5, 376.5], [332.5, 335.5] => -1.20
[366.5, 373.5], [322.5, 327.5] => -1.30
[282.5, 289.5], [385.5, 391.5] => -1.77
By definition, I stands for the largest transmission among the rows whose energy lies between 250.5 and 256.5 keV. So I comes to 1.77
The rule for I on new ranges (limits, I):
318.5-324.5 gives 2.11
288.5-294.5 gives 2.11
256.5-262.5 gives 1.81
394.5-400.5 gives 2.06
